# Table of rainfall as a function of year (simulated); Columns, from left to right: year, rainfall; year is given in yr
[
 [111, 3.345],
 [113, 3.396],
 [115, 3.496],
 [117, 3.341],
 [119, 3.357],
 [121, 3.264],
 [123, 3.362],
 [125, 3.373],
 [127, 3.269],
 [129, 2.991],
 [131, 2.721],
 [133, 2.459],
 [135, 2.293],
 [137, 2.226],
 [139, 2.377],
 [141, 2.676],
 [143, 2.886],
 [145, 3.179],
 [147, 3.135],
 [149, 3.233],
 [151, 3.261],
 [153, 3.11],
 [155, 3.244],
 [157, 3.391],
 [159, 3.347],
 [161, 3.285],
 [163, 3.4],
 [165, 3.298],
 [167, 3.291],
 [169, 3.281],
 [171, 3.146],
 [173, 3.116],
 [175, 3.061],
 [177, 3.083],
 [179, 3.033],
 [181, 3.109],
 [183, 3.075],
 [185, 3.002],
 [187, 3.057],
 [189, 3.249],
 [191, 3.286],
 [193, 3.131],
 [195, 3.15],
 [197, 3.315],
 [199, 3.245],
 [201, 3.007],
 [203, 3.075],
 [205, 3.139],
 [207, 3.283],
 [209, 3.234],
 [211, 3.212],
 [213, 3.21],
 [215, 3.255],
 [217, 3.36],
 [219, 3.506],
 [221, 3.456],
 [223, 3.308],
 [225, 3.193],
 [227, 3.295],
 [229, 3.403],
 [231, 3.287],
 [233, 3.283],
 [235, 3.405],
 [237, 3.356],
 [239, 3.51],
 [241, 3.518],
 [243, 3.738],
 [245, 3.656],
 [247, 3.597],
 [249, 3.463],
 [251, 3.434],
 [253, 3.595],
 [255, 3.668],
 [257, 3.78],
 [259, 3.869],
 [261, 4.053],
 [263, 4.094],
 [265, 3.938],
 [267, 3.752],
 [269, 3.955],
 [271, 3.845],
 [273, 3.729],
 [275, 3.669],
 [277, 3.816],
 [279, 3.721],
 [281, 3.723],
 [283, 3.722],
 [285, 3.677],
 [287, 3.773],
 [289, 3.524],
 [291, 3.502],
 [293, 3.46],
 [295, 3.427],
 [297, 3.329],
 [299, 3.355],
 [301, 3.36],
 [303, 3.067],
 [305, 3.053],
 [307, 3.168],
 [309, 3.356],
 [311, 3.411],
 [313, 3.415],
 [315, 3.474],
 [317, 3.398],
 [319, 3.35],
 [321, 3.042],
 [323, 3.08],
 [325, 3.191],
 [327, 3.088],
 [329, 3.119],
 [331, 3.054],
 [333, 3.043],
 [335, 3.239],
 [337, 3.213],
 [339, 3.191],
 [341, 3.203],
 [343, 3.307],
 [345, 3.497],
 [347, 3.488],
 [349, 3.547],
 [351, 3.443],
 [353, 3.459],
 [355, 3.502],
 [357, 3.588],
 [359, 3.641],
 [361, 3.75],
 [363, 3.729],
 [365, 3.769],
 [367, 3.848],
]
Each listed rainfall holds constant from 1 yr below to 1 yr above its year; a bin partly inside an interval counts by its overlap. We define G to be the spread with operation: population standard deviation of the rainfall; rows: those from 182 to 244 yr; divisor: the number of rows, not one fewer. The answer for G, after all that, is 0.162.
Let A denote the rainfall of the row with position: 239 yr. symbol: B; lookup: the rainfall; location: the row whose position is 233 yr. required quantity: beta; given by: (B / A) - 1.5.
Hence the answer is -0.56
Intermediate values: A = 3.51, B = 3.283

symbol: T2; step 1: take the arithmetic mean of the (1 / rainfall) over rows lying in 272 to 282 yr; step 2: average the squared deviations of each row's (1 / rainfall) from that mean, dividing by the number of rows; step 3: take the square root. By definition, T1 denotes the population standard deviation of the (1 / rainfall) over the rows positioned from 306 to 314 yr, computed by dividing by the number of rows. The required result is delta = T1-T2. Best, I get 0.0059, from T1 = 0.0093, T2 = 0.0034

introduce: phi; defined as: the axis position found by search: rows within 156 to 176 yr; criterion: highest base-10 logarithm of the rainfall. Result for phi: 163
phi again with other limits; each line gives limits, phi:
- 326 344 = 343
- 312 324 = 315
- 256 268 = 263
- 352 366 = 365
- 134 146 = 145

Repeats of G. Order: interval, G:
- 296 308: 0.131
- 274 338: 0.239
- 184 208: 0.107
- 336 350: 0.145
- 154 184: 0.122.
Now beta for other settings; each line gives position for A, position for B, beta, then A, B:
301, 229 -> -0.49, 3.36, 3.403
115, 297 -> -0.55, 3.496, 3.329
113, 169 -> -0.53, 3.396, 3.281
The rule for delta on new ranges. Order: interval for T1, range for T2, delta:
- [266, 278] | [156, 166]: 0.0021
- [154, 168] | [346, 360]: -0.0004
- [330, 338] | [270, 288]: 0.0051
